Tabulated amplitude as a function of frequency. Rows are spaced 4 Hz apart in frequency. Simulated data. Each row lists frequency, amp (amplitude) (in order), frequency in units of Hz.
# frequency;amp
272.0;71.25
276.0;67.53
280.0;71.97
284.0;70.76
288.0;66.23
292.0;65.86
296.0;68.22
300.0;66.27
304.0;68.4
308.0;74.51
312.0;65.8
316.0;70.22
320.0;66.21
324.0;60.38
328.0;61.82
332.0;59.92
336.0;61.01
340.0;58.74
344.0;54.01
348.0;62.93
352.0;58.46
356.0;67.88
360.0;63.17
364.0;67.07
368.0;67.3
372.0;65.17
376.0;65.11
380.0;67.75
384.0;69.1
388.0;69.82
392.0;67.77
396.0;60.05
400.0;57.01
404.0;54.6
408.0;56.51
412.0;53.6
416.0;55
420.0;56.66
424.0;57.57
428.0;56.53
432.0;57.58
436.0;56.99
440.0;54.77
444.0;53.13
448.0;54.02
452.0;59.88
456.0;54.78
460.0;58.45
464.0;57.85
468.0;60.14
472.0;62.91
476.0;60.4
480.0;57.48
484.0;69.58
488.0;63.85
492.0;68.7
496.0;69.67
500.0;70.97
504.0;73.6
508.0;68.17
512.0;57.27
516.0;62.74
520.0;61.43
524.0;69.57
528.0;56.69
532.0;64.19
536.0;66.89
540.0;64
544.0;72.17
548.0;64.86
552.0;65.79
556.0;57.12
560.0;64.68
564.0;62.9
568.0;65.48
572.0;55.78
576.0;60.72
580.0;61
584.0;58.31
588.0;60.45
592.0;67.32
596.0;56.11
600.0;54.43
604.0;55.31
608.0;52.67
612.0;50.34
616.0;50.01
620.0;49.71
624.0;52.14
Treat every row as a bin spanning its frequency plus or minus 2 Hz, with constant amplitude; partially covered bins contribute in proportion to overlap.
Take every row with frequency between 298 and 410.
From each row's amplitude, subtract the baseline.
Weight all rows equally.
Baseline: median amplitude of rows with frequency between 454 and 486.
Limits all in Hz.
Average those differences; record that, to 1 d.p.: 4.5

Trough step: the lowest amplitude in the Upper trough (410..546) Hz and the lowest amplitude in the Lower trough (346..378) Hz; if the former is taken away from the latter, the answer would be 5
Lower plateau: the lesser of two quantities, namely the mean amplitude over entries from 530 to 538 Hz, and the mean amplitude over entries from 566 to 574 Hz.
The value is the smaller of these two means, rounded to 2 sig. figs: 61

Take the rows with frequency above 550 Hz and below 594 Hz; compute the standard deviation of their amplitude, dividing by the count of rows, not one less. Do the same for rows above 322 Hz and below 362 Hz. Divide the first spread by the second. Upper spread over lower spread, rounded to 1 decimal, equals 1.1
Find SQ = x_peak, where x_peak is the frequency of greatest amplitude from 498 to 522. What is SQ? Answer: 504.0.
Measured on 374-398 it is 388.0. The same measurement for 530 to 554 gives 544.0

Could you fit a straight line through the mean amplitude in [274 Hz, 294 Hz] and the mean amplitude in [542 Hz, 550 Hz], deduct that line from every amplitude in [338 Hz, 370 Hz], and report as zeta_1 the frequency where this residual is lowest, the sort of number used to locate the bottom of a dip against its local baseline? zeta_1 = 344.0 Hz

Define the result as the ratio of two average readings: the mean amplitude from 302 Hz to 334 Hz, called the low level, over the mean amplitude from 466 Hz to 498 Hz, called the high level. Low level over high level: 1.03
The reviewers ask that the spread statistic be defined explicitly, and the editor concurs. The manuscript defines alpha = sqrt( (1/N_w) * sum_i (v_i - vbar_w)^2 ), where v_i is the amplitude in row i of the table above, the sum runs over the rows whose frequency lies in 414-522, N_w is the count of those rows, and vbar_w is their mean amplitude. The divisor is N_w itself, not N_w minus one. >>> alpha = 5.7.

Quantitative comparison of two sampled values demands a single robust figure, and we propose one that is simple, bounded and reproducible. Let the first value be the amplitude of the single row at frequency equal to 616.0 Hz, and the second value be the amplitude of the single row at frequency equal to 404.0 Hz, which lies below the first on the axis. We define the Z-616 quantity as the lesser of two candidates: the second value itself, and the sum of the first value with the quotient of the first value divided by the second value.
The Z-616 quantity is 51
